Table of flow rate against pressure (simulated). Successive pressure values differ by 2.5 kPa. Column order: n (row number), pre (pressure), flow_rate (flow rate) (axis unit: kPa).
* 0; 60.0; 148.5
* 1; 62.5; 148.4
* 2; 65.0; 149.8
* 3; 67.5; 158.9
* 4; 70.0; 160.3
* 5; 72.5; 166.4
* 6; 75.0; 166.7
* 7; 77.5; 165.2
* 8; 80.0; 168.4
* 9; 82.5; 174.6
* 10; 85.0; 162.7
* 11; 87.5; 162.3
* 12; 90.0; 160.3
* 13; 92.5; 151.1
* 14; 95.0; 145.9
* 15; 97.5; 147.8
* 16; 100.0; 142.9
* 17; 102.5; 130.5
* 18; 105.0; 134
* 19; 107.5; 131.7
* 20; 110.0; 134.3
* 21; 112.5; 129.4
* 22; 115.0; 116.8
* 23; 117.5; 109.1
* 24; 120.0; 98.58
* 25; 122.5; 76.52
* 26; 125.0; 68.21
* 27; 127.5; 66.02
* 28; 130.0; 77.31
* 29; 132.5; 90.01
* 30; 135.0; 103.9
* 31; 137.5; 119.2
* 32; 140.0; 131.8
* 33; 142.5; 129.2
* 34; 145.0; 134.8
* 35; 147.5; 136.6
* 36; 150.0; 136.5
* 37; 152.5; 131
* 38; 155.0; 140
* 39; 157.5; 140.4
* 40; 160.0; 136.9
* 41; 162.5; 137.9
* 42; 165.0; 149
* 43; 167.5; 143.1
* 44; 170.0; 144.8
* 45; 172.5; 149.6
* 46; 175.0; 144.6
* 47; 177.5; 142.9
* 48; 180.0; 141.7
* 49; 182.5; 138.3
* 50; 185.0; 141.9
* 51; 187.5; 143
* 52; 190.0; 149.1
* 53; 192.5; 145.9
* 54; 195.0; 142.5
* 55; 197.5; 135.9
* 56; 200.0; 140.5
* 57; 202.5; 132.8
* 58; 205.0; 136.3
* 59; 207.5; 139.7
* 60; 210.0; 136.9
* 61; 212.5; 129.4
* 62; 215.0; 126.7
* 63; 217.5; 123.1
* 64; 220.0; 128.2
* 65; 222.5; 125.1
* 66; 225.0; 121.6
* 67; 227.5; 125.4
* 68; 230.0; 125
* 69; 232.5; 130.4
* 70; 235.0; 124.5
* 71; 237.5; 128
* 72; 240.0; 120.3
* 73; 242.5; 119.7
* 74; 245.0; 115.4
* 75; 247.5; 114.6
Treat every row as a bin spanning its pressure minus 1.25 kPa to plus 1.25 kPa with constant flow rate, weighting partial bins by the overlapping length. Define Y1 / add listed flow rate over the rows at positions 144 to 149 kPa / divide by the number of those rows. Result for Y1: 136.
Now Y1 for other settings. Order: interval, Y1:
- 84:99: 155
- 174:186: 142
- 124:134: 75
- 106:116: 128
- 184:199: 143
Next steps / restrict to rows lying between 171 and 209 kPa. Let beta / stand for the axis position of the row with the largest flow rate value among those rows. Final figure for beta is 172.5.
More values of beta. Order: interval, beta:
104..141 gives 110.0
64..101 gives 82.5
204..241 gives 207.5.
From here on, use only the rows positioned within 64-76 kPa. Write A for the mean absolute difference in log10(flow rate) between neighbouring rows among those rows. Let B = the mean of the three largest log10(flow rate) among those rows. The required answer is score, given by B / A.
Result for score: 191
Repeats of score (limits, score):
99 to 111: 128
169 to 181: 230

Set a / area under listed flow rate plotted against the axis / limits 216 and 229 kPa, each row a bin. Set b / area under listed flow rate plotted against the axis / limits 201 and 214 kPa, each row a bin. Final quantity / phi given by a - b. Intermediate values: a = 1621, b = 1755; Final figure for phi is -133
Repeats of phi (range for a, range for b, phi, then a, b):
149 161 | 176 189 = -199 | 1644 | 1843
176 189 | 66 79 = -280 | 1843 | 2123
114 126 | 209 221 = -418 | 1127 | 1544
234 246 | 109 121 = 48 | 1460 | 1412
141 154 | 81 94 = -368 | 1738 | 2106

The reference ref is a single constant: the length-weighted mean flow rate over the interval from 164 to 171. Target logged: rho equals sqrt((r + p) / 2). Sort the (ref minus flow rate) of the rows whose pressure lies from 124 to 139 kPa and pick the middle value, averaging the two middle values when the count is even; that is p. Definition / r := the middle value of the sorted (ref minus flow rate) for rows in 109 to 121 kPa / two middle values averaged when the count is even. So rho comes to 6.7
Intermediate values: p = 62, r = 29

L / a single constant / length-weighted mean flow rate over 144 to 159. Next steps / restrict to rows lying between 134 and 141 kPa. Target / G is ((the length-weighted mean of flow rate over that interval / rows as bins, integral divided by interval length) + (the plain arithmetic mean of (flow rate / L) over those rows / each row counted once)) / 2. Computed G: 60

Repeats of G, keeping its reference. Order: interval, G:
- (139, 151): 67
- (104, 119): 63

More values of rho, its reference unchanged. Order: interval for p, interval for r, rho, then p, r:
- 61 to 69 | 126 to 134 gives 5.7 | -4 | 68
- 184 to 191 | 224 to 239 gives 3.4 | 3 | 20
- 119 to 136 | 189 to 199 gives 5.9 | 68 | 1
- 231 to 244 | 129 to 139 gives 5.9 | 21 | 49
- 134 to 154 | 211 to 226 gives 4.1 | 14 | 20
